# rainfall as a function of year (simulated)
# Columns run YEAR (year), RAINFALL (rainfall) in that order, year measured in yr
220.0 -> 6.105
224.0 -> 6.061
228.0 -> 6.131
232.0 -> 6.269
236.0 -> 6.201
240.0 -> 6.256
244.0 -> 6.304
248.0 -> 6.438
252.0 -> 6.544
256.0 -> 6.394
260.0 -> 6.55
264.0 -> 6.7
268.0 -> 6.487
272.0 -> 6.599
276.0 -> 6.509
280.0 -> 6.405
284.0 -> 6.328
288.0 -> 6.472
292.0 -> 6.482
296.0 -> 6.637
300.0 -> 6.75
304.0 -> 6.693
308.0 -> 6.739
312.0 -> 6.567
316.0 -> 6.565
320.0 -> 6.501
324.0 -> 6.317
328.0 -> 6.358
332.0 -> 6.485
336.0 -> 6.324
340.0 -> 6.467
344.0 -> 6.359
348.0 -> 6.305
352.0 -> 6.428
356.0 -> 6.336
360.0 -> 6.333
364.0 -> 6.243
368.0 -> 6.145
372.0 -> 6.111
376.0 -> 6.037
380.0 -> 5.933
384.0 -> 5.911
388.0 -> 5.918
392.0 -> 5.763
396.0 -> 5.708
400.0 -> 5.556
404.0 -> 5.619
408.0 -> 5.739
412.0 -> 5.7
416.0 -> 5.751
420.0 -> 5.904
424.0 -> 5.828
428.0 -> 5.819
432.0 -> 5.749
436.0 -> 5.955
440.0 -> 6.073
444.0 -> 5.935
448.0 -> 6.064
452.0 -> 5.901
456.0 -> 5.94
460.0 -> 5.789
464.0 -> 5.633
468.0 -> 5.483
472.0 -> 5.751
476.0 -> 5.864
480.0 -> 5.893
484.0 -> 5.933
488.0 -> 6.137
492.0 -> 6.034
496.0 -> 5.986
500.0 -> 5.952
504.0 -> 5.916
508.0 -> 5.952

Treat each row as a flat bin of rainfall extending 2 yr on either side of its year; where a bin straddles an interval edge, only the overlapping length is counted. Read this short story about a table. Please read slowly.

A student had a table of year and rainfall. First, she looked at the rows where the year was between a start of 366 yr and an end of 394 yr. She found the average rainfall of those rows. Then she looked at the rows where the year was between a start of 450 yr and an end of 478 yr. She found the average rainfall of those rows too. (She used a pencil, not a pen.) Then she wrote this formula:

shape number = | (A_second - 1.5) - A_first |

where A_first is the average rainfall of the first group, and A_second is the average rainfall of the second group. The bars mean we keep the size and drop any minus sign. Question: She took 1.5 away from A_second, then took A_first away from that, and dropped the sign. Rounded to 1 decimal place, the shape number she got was 1.7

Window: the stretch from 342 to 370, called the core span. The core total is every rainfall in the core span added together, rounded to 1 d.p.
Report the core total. 44.1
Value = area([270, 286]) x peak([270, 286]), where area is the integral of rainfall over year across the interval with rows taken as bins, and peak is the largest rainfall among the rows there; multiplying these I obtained 682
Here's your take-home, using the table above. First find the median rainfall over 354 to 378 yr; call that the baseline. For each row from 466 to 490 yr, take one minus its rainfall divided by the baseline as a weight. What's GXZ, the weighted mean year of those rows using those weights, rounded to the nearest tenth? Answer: 474.3 yr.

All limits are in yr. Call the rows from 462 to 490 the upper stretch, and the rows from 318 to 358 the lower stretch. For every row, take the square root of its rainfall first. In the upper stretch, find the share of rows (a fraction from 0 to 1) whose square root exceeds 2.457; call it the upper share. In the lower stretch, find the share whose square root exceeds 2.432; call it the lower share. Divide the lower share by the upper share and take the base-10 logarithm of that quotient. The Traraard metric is 0.8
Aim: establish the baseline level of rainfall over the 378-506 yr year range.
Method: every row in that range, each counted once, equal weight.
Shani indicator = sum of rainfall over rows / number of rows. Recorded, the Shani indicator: 5.8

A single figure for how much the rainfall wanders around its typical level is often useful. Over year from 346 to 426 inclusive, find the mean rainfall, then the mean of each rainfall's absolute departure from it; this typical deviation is 0.223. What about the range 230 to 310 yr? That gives 0.133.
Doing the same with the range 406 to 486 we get 0.111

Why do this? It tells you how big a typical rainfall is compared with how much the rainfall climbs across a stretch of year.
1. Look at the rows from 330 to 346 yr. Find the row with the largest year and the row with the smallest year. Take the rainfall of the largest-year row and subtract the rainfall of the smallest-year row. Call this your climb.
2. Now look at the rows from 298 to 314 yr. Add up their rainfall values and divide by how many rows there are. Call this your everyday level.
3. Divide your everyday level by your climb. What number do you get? -53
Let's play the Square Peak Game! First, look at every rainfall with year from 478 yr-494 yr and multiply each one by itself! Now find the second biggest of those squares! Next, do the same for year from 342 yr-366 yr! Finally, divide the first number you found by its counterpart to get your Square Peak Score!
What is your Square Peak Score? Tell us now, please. 0.90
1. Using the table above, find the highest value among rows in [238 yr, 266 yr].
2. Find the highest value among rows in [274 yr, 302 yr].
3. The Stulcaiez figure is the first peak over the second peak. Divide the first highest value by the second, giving 0.99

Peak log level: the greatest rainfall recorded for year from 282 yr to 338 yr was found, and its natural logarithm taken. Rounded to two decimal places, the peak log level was 1.91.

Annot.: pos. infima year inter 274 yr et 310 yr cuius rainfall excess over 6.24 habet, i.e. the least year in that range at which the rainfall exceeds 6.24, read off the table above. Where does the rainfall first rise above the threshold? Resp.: 276.0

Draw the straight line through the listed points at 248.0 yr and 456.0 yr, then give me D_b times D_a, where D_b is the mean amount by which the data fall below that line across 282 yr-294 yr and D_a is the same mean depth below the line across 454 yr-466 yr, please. -0.012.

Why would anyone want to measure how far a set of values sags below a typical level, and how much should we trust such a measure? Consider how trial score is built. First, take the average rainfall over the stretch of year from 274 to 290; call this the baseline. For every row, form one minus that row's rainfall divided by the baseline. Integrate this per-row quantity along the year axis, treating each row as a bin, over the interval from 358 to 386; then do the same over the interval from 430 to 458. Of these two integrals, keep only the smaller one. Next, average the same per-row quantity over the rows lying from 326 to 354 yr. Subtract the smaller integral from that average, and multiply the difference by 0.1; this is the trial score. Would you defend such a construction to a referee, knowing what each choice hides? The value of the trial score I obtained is -0.14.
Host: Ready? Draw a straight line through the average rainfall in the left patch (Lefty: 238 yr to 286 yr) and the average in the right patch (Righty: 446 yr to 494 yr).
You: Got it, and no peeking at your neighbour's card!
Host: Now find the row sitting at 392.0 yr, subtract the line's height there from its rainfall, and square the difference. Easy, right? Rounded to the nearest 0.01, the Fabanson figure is 0.11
